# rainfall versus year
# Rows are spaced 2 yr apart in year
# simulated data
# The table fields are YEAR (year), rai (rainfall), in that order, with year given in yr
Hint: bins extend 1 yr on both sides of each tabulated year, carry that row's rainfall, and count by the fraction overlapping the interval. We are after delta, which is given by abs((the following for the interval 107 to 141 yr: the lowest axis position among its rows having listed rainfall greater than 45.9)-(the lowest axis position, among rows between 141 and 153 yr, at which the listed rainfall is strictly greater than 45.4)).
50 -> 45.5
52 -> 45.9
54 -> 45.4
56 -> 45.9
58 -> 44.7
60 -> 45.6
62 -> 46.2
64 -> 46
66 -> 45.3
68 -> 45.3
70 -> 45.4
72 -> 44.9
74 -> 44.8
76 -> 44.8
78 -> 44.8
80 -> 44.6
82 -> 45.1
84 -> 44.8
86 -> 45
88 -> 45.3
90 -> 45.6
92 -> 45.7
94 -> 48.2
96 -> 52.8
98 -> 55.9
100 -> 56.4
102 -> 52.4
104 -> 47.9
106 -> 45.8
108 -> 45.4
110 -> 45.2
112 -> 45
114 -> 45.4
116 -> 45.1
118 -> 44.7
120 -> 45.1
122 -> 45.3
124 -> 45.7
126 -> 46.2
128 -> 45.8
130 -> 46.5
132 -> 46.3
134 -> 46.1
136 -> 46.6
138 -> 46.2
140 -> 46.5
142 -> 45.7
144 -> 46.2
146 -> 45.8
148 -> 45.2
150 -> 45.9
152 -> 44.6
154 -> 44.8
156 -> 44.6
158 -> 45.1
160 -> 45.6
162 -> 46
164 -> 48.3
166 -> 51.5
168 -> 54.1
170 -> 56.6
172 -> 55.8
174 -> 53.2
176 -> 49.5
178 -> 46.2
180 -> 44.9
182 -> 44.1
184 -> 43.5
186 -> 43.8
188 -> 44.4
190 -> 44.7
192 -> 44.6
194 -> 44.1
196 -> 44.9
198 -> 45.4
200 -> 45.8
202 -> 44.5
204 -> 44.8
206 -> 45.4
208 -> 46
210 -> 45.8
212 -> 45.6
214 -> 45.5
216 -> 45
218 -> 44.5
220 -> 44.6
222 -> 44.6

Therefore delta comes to 16 yr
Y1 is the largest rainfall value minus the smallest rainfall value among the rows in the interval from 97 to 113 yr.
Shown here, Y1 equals 11.4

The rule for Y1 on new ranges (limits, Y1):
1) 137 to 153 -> 1.9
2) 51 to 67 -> 1.5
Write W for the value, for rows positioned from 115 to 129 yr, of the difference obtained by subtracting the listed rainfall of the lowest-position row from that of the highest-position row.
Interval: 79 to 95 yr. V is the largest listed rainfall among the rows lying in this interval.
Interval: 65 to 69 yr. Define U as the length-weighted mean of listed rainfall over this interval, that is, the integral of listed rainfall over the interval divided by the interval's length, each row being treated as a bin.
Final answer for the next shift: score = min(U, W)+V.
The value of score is 48.9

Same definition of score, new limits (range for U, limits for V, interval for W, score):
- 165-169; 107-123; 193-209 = 47.3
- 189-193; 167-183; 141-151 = 56.8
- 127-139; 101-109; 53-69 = 52.3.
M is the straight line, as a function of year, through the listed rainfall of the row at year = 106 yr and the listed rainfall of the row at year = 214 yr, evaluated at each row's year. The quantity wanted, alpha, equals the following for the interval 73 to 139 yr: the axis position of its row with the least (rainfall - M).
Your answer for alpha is 80 yr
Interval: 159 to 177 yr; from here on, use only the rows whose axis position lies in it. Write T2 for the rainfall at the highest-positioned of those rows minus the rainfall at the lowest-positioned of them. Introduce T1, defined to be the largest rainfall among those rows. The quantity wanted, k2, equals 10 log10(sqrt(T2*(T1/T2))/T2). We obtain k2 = 2.9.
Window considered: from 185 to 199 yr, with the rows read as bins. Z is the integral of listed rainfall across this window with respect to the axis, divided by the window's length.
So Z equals 44.6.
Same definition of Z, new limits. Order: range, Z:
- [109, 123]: 45.1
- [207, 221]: 45.3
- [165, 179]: 52.4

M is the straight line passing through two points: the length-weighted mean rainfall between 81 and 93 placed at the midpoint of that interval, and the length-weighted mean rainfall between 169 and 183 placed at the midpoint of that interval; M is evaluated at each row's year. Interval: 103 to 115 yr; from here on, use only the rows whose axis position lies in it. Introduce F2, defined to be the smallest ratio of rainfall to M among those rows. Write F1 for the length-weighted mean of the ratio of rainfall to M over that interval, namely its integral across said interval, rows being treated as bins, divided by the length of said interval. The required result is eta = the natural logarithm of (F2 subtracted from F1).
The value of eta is -3.9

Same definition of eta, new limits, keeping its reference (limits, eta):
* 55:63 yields -3.9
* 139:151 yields -4.1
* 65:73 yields -4.5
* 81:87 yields -5.6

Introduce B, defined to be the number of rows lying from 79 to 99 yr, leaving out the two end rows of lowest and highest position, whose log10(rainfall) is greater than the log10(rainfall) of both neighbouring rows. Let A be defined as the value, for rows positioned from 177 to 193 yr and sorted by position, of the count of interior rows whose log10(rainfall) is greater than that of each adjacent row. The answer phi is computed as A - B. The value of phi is 0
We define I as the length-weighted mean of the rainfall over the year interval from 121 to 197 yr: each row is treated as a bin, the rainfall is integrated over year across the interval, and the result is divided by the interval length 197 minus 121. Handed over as 46.7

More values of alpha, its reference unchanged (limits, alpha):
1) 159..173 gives 160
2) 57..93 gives 80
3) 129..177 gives 152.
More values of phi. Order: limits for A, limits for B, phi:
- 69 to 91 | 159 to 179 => 0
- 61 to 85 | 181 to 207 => 0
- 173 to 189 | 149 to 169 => -1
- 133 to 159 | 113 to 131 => 4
